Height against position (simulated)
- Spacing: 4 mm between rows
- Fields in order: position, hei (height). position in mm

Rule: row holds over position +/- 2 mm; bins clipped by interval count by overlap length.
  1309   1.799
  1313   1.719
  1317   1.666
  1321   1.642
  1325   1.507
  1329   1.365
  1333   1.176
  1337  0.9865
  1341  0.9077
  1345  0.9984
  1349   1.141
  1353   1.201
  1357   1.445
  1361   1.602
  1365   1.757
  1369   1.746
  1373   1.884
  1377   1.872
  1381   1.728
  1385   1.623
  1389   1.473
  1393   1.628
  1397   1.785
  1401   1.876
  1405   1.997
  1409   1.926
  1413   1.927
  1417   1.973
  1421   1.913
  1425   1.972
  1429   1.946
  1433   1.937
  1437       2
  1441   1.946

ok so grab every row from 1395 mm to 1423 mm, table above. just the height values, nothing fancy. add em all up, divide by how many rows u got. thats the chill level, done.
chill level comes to 1.9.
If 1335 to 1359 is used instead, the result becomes 1.1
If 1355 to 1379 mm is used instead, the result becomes 1.7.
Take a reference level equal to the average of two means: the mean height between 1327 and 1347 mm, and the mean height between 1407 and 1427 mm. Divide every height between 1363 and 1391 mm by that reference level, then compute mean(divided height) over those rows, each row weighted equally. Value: 1.140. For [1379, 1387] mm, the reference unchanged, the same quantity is 1.106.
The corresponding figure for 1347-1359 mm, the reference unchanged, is 0.834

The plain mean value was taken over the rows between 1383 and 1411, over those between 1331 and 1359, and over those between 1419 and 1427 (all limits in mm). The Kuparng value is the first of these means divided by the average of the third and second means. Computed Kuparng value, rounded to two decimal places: 1.15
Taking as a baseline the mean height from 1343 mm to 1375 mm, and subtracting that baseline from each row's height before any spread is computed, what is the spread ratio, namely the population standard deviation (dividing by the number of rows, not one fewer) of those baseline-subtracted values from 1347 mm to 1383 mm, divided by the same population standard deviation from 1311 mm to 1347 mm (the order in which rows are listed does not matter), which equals 0.9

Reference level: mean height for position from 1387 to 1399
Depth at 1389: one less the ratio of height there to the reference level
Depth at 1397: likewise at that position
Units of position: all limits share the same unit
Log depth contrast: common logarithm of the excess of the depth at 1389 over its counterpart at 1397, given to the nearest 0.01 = -0.72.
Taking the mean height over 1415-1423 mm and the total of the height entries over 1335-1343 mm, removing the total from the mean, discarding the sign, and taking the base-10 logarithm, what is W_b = -1.3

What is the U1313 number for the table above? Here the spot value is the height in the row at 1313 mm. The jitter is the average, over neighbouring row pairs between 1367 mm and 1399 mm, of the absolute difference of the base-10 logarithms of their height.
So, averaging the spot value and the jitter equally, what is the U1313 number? 0.88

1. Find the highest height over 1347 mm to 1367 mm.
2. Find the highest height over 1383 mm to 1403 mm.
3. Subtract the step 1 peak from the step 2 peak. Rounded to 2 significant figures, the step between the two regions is 0.12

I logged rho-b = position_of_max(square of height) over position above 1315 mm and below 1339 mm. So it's 1317 mm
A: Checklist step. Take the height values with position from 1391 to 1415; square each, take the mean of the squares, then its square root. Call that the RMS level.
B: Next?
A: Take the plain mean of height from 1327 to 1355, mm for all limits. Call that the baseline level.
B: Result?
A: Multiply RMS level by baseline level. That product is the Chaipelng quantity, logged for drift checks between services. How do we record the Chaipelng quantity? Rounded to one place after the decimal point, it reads 2.1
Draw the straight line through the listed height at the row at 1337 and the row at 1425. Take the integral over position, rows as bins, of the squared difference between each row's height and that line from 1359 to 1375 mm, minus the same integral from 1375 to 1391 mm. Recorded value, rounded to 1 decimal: 1.8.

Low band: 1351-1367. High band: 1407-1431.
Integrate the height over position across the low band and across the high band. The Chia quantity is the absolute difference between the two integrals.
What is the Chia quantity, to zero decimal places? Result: 23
